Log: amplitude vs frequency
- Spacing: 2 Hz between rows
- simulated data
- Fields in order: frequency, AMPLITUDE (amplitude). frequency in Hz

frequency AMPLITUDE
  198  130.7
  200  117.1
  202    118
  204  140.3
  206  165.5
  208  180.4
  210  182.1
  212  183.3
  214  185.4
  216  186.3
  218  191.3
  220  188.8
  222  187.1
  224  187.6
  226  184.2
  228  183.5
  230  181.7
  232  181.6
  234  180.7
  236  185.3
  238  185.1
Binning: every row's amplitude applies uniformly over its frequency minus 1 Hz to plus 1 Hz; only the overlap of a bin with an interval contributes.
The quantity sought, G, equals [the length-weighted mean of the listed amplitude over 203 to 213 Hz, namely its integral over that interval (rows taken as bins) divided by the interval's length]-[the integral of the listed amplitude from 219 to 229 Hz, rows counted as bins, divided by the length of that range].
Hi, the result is -16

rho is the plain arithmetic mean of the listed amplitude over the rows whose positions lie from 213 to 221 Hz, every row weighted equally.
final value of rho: 188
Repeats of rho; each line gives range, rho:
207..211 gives 181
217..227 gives 188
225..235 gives 182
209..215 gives 184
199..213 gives 155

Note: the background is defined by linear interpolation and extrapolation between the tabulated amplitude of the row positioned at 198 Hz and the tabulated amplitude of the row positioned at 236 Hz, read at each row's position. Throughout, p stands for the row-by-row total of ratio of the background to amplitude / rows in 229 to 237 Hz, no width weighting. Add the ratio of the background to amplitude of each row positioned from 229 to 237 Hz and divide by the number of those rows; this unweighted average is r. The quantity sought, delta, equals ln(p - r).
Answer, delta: 1.09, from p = 4.0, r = 0.99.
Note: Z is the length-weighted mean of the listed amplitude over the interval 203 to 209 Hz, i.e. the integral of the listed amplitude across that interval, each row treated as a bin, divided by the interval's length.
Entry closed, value 162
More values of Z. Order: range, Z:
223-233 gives 184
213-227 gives 187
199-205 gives 125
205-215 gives 179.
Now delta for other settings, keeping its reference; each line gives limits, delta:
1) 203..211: 0.96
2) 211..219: 0.91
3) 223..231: 1.03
